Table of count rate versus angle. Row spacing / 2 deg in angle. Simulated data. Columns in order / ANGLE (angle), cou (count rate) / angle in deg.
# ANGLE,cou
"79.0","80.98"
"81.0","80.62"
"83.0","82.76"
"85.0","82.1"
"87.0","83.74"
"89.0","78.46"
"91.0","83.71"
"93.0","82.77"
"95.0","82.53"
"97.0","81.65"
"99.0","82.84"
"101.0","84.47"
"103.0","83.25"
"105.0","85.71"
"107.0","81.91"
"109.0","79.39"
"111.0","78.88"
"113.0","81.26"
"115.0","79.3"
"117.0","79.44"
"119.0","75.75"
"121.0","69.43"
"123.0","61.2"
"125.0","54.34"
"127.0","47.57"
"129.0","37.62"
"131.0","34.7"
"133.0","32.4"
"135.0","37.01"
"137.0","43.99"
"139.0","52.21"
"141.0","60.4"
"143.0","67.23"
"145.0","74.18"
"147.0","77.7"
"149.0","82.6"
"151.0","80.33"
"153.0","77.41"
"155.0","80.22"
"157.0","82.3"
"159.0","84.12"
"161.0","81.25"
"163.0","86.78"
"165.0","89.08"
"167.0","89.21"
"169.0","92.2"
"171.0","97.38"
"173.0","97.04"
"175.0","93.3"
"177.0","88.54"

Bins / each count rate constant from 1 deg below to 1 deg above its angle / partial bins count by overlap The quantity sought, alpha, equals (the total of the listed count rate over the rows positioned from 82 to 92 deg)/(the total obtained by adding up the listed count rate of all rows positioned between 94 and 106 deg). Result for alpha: 0.8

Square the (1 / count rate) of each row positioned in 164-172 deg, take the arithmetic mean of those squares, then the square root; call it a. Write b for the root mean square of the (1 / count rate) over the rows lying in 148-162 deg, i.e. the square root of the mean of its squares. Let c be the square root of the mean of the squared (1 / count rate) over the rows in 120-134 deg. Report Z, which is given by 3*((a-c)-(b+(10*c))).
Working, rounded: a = 0.0109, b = 0.0123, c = 0.0231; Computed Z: -0.768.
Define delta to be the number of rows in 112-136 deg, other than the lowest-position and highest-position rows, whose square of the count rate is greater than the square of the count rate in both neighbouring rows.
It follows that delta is 1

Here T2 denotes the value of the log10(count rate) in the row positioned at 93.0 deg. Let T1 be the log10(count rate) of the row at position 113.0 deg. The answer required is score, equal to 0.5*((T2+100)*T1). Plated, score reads 97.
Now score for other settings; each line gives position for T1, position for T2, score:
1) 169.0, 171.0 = 100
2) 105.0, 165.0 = 99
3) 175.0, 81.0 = 100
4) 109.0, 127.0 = 97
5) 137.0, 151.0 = 84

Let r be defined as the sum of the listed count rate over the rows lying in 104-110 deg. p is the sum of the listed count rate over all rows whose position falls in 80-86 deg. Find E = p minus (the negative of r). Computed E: 492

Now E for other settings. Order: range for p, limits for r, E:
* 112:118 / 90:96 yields 489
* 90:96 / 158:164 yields 501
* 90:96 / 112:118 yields 489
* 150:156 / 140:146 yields 440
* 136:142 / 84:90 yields 401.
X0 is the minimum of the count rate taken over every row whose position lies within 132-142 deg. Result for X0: 32.4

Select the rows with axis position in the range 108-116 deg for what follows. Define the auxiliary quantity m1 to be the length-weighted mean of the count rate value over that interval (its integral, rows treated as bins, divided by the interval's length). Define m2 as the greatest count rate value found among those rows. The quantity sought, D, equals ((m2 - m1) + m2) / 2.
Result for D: 41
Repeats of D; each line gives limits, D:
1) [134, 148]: 48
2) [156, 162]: 43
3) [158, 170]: 49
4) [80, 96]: 43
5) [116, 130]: 49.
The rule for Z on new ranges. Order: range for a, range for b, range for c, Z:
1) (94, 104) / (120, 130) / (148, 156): -0.435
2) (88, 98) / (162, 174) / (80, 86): -0.399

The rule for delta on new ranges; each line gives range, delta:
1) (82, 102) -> 2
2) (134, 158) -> 1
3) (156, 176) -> 2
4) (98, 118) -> 3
